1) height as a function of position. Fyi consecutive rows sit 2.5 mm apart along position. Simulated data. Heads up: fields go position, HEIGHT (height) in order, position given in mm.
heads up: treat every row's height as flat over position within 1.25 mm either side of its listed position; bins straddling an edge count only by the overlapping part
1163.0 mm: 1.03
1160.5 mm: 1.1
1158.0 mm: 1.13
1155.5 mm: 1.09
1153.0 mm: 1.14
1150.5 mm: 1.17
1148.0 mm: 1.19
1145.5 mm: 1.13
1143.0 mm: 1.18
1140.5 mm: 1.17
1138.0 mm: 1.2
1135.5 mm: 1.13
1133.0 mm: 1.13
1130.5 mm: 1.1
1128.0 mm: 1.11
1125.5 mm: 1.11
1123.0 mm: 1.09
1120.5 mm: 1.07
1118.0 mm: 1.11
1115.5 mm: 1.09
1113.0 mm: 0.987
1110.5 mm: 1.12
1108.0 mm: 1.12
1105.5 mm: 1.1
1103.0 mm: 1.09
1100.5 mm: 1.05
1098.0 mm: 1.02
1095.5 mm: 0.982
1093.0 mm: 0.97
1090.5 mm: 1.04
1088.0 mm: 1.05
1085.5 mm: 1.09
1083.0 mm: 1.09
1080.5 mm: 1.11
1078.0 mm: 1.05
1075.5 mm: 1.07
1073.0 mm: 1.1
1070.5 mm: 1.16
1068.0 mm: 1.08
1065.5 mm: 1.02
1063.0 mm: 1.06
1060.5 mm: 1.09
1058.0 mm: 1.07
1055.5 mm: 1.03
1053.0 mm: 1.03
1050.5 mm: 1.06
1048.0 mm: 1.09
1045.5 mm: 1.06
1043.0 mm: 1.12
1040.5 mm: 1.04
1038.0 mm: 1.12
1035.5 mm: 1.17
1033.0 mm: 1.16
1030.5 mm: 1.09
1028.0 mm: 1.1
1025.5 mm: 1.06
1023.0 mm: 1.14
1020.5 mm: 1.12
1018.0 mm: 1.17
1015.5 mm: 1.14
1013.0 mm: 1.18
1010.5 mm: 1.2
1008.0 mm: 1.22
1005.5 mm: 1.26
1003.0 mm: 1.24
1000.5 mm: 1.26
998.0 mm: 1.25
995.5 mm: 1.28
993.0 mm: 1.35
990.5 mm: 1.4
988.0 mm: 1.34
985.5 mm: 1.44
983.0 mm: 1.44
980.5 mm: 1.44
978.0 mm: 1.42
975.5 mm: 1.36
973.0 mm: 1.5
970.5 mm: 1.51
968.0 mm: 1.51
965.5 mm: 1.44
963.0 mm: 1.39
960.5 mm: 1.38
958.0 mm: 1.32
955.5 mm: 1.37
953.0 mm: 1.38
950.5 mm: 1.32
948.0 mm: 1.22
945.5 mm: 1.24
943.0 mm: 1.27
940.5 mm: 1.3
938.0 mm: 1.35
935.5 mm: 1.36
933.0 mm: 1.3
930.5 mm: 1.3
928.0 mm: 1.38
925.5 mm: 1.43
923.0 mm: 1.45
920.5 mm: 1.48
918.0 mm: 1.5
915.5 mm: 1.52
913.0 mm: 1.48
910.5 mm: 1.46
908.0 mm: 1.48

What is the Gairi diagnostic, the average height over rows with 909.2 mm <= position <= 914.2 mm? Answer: 1.47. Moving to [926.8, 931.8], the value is 1.34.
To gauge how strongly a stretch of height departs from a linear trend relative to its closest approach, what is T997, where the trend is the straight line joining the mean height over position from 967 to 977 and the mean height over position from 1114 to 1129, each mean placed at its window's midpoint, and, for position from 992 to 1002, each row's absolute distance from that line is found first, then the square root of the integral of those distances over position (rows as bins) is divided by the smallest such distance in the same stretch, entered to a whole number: 17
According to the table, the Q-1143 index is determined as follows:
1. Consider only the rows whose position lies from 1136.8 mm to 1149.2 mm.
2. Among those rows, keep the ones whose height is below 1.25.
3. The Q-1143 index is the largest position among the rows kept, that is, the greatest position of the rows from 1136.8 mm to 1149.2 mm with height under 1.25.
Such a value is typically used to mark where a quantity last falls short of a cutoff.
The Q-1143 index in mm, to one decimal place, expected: 1148.0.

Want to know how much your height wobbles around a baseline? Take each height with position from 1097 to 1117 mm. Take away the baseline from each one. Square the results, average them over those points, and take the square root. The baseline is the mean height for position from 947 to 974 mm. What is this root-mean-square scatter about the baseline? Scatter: 0.33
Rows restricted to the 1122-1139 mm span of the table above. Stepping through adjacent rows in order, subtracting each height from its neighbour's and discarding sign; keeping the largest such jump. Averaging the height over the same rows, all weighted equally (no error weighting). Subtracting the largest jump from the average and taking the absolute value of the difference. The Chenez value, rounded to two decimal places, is 1.05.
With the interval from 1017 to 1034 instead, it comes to 1.04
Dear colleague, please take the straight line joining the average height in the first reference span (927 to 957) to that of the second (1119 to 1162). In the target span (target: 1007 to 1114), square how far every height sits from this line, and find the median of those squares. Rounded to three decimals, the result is 0.014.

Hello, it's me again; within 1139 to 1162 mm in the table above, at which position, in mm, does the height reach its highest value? 1148.0 mm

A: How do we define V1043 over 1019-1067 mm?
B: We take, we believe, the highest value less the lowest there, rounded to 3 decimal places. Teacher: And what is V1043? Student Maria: 0.150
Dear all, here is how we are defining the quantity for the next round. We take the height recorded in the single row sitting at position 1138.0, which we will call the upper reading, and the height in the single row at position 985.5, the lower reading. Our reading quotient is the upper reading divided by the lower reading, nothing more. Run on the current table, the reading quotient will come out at 0.83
